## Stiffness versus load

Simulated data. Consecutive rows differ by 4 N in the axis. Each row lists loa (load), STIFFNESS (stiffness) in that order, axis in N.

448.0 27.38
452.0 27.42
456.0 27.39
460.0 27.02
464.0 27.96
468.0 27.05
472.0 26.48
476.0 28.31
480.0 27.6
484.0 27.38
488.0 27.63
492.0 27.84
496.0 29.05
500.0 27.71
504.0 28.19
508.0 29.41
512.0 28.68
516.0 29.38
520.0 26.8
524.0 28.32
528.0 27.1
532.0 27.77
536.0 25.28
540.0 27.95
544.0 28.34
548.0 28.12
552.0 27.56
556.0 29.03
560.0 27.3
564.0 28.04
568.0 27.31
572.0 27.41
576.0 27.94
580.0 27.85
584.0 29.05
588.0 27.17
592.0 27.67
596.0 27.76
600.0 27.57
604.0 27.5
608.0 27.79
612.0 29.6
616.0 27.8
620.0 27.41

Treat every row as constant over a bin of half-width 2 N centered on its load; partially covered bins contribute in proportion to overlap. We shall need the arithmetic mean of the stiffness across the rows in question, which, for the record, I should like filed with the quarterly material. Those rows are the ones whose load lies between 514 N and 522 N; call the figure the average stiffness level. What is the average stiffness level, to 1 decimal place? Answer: 28.1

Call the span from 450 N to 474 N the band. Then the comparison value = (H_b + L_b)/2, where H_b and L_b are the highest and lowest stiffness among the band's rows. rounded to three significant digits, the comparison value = 27.2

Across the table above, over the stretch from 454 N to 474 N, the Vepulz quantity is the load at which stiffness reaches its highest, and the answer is 464.0 N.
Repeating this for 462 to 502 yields 496.0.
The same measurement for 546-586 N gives 584.0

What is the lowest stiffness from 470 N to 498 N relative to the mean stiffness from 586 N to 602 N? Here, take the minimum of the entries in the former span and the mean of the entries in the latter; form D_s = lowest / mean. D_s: 0.961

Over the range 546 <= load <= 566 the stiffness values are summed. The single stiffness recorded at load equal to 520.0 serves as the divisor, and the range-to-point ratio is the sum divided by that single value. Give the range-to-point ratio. 5.23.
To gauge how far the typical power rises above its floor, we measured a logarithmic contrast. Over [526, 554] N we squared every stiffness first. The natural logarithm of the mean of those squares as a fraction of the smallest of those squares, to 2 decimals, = 0.17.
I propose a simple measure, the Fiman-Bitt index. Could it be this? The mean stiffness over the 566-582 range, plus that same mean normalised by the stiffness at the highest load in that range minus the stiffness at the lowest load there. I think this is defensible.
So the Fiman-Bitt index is 79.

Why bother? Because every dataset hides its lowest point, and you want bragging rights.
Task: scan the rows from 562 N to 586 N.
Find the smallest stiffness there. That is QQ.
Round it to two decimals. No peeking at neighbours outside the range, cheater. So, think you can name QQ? 27.31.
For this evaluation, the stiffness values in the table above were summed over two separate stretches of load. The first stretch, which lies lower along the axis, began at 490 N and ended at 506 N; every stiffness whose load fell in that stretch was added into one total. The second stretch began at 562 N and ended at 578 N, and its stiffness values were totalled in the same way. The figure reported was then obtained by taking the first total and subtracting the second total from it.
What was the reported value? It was 2.1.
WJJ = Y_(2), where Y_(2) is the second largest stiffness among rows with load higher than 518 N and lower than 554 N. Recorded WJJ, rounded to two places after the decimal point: 28.32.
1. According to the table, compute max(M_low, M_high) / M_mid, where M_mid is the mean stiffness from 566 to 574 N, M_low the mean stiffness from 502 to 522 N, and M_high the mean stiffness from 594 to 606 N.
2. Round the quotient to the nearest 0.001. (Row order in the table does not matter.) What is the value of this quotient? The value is 1.041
